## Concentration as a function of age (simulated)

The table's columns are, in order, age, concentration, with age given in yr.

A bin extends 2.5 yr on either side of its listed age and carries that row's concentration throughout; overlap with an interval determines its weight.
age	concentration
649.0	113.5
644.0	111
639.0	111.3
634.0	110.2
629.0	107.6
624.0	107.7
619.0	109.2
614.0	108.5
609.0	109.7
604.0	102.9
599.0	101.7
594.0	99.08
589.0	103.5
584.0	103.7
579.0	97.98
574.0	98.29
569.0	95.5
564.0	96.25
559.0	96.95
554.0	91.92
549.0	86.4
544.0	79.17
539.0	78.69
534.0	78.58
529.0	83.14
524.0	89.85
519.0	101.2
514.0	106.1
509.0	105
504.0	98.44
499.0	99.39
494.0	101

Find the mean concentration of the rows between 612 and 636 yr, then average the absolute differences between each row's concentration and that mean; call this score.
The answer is 1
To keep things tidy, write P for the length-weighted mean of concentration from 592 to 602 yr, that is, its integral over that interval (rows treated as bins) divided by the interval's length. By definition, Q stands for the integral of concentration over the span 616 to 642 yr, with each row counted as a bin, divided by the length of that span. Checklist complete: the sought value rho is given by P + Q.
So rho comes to 210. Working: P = 101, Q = 109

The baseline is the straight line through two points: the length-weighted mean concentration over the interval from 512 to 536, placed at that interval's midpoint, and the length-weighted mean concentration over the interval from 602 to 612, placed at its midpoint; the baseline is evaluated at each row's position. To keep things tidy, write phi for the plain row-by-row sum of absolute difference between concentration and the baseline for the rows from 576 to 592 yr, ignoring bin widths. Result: 5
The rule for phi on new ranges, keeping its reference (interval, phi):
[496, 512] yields 38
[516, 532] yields 22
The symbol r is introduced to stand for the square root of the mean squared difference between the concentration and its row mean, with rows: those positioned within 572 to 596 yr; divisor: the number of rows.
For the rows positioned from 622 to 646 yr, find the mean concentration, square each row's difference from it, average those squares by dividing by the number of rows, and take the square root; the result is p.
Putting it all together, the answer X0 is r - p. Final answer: 1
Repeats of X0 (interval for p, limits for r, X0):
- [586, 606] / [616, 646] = 0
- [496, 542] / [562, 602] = -7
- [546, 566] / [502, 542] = 7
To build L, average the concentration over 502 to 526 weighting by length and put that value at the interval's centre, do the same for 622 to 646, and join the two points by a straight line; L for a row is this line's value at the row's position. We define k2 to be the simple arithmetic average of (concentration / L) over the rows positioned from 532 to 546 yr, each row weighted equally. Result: 0.77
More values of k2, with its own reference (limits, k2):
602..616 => 0.99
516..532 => 0.90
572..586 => 0.95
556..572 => 0.92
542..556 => 0.83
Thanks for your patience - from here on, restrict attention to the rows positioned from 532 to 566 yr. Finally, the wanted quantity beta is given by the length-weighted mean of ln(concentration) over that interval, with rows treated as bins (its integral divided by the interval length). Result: 4.46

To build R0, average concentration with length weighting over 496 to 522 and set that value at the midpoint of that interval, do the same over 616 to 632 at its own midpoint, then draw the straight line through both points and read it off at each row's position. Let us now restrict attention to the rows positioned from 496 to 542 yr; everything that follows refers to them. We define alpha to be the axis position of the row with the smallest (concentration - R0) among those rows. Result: 539.0 yr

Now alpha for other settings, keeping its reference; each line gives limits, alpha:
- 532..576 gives 539.0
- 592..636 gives 594.0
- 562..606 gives 569.0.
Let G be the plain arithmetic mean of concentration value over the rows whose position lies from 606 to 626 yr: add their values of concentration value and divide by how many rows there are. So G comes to 109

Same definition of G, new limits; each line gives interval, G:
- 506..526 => 101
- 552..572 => 95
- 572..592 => 101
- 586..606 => 102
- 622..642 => 109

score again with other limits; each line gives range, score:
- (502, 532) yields 7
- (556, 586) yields 2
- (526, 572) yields 7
